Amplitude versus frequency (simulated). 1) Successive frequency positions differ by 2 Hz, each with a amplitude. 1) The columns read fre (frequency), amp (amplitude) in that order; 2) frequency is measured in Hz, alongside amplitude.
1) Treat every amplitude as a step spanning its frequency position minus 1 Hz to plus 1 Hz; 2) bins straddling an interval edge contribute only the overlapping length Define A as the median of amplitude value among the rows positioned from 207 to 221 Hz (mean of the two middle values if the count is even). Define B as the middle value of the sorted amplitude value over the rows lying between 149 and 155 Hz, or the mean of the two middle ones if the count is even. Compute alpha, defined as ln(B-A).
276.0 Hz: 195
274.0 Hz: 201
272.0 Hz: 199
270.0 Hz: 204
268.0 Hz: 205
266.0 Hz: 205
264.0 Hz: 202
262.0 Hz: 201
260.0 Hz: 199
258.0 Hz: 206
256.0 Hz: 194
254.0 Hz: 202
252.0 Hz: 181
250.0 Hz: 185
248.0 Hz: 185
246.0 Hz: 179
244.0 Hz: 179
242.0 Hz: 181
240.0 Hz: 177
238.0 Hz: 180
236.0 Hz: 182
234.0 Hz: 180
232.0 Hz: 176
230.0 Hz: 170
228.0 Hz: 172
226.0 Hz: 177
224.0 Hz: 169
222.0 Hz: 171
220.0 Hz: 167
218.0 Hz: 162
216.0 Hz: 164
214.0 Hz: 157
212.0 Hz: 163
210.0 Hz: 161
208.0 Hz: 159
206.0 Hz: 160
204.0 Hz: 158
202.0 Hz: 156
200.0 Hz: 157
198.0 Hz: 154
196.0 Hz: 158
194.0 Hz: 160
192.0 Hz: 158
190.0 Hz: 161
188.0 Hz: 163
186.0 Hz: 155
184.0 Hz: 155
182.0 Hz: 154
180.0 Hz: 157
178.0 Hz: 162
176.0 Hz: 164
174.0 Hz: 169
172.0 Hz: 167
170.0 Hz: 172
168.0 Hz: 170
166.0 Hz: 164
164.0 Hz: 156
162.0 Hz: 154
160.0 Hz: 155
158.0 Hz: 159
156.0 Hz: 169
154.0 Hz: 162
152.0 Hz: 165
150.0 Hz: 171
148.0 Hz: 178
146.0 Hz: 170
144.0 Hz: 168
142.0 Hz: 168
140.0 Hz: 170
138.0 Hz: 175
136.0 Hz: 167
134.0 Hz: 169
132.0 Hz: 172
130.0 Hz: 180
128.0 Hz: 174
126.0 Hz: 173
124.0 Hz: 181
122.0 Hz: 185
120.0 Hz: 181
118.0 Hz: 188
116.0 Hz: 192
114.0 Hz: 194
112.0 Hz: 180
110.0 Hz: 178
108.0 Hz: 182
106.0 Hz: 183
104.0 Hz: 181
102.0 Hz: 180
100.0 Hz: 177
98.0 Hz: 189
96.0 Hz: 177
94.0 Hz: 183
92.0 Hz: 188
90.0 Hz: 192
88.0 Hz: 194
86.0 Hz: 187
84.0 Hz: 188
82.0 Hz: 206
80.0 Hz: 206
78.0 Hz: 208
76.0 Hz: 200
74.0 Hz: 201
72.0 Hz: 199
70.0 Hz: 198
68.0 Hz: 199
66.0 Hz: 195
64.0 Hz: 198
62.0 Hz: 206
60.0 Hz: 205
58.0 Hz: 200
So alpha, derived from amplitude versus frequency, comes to 1.1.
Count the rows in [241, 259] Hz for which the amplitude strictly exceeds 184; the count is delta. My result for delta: 5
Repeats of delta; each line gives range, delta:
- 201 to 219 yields 0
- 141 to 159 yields 0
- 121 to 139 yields 1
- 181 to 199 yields 0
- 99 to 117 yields 2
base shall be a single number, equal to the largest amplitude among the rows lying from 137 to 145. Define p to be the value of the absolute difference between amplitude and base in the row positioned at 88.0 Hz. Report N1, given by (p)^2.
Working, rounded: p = 19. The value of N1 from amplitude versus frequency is 361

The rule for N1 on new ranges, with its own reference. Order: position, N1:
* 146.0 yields 25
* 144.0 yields 49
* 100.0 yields 4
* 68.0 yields 576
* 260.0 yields 576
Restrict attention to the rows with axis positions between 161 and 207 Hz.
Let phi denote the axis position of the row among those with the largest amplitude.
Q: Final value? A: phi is 170.0 Hz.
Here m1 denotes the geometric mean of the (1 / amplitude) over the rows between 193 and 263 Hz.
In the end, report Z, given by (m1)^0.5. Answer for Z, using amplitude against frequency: 0.0760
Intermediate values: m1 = 0.0058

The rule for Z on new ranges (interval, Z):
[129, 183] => 0.0776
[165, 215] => 0.0789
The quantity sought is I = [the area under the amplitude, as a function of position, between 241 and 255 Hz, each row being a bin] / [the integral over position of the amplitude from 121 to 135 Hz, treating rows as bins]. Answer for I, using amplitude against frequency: 1.05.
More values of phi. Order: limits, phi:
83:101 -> 88.0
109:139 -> 114.0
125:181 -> 130.0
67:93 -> 78.0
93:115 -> 114.0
